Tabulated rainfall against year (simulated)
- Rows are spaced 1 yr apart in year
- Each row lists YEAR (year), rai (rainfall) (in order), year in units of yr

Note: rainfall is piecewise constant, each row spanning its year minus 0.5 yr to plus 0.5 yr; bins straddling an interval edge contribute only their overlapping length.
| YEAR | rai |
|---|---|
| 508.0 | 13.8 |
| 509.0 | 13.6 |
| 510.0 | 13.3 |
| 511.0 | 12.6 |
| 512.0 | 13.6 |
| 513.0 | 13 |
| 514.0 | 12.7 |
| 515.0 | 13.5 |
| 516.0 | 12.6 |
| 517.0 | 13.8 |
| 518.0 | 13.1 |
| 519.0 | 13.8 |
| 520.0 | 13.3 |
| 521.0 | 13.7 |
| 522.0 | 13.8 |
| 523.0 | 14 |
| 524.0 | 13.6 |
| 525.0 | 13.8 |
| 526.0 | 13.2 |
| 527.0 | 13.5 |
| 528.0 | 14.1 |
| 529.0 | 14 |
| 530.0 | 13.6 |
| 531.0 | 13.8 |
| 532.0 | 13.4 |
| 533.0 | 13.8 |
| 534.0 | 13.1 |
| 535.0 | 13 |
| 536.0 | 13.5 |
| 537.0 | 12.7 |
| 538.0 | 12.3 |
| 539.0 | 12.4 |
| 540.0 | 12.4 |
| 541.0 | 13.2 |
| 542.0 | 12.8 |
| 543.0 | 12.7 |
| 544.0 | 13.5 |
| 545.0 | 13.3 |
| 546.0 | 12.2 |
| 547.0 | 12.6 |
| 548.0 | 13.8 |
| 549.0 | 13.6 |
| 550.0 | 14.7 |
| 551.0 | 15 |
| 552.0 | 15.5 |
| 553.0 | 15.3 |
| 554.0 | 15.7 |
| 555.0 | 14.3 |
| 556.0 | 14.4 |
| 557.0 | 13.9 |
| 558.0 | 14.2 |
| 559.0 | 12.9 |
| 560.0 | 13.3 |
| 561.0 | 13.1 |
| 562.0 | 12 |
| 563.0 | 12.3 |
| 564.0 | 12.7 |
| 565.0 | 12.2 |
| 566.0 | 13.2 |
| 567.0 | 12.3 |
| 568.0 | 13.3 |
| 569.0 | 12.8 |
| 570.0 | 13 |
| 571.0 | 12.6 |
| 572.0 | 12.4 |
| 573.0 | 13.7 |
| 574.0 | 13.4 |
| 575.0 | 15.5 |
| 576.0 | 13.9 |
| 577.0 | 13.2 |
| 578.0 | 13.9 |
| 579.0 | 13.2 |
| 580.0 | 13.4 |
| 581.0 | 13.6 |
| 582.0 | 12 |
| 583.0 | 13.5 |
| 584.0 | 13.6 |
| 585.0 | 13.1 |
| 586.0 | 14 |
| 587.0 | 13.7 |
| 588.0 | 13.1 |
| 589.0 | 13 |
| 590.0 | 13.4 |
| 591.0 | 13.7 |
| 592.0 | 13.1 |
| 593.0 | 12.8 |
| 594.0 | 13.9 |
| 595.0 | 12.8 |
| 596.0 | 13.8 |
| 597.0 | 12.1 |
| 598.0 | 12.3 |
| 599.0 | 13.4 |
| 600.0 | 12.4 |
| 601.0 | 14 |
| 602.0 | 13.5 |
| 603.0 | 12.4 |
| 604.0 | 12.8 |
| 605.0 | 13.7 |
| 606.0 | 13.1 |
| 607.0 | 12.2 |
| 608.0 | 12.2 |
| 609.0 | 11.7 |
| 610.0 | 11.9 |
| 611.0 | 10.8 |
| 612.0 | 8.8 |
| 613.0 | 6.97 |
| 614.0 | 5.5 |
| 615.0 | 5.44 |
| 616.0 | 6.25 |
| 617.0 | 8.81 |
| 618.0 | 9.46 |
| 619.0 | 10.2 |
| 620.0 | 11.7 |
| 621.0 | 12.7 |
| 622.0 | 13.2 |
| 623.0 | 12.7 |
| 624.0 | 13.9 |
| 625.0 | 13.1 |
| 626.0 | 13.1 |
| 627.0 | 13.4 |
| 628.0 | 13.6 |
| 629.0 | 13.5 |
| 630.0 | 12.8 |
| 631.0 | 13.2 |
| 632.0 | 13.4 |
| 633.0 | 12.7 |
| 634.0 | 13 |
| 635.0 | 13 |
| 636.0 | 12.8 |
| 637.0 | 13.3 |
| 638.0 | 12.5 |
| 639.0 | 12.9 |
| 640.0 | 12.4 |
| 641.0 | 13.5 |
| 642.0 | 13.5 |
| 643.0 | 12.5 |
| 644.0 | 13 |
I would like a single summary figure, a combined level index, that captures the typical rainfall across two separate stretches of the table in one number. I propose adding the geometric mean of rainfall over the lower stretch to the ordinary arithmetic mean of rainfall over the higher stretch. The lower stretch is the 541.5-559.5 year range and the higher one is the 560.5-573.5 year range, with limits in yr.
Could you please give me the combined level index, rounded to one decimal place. 26.6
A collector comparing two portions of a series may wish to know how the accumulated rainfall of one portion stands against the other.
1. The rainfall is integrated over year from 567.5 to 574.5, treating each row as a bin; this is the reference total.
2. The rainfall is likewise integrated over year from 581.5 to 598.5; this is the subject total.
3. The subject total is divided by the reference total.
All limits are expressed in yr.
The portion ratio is 2.5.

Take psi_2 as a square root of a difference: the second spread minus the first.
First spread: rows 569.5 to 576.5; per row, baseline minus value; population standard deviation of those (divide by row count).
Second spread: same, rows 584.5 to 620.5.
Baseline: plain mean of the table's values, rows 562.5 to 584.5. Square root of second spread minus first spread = 1.21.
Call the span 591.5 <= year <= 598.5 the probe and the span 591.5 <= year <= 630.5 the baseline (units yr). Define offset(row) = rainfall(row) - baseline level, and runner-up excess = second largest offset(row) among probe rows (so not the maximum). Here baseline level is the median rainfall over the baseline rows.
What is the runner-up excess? 1.1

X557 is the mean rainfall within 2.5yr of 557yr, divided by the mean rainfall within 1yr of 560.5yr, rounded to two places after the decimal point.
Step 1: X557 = 1.06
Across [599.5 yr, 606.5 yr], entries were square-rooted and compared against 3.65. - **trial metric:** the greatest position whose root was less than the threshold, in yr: 606.0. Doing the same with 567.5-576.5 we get 572.0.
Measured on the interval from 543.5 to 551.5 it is 547.0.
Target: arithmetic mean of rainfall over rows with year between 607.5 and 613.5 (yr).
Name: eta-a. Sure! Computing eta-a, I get 10.4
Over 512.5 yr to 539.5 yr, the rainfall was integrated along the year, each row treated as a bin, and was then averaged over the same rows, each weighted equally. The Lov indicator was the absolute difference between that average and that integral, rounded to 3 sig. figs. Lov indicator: 348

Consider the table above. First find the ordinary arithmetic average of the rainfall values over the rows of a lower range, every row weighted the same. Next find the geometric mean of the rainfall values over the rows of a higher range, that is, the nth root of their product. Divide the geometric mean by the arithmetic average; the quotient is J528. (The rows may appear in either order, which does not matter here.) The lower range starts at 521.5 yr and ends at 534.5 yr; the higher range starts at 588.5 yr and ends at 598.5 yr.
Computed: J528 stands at 0.957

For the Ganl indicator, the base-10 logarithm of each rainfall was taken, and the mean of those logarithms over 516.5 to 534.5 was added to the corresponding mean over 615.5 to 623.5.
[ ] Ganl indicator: 2.15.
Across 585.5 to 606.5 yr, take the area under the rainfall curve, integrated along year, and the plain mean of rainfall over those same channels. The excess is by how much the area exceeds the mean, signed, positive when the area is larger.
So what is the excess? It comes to 264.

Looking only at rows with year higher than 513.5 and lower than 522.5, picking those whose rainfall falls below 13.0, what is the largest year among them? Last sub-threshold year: 516.0 yr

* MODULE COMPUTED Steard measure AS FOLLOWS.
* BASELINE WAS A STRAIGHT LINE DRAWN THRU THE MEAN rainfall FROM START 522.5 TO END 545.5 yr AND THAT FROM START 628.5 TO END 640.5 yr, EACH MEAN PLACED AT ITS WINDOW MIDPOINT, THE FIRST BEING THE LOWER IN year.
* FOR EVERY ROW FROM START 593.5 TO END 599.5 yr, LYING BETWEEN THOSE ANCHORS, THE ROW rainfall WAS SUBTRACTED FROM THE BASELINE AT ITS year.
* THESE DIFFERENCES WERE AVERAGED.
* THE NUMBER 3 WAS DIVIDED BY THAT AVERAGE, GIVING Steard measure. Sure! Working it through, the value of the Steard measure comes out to 88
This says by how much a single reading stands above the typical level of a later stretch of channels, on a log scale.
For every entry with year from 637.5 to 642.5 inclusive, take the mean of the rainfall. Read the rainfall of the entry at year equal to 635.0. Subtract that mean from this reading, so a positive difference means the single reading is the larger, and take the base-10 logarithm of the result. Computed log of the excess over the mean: -1.4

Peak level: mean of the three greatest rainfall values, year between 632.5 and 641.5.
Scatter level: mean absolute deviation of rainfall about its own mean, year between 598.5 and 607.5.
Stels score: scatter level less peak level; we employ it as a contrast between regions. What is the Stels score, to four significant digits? -12.73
